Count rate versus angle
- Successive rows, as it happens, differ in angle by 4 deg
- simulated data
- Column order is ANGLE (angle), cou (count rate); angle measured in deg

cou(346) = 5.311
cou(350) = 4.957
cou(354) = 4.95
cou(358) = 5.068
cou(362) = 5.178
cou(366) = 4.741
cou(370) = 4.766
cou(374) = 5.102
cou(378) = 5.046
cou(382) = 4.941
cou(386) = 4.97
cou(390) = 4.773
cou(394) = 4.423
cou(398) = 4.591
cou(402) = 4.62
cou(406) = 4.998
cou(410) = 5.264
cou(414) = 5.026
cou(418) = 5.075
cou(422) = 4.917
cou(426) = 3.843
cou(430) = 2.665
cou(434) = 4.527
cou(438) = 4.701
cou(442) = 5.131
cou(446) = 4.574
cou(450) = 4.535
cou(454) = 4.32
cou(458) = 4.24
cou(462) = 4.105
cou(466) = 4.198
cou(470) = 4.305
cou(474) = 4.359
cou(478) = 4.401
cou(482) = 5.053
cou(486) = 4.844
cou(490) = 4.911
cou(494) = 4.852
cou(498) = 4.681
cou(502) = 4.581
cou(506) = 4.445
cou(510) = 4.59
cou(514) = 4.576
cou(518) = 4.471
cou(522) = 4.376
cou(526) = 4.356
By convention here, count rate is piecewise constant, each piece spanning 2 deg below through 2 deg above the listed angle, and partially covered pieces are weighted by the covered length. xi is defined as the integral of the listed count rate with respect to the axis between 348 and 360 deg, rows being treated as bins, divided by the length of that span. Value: 5.0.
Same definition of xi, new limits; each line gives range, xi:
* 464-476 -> 4.3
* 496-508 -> 4.6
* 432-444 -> 4.8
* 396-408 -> 4.7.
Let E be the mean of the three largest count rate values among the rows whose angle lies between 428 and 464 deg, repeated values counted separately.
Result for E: 4.80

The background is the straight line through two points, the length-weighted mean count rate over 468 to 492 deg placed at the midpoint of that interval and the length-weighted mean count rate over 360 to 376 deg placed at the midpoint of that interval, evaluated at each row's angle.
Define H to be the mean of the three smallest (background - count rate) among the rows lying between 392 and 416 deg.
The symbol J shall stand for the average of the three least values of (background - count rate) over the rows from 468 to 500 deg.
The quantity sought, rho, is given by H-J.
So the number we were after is 0.05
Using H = -0.26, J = -0.32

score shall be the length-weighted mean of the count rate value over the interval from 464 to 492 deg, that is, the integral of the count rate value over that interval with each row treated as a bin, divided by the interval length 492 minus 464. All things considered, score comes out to 4.58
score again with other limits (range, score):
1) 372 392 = 4.97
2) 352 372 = 4.94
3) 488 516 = 4.66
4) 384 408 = 4.73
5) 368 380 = 4.97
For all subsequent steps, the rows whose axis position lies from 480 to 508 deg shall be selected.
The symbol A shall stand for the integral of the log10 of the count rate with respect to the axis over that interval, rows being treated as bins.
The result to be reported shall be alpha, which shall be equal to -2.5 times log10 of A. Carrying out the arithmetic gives -3.20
